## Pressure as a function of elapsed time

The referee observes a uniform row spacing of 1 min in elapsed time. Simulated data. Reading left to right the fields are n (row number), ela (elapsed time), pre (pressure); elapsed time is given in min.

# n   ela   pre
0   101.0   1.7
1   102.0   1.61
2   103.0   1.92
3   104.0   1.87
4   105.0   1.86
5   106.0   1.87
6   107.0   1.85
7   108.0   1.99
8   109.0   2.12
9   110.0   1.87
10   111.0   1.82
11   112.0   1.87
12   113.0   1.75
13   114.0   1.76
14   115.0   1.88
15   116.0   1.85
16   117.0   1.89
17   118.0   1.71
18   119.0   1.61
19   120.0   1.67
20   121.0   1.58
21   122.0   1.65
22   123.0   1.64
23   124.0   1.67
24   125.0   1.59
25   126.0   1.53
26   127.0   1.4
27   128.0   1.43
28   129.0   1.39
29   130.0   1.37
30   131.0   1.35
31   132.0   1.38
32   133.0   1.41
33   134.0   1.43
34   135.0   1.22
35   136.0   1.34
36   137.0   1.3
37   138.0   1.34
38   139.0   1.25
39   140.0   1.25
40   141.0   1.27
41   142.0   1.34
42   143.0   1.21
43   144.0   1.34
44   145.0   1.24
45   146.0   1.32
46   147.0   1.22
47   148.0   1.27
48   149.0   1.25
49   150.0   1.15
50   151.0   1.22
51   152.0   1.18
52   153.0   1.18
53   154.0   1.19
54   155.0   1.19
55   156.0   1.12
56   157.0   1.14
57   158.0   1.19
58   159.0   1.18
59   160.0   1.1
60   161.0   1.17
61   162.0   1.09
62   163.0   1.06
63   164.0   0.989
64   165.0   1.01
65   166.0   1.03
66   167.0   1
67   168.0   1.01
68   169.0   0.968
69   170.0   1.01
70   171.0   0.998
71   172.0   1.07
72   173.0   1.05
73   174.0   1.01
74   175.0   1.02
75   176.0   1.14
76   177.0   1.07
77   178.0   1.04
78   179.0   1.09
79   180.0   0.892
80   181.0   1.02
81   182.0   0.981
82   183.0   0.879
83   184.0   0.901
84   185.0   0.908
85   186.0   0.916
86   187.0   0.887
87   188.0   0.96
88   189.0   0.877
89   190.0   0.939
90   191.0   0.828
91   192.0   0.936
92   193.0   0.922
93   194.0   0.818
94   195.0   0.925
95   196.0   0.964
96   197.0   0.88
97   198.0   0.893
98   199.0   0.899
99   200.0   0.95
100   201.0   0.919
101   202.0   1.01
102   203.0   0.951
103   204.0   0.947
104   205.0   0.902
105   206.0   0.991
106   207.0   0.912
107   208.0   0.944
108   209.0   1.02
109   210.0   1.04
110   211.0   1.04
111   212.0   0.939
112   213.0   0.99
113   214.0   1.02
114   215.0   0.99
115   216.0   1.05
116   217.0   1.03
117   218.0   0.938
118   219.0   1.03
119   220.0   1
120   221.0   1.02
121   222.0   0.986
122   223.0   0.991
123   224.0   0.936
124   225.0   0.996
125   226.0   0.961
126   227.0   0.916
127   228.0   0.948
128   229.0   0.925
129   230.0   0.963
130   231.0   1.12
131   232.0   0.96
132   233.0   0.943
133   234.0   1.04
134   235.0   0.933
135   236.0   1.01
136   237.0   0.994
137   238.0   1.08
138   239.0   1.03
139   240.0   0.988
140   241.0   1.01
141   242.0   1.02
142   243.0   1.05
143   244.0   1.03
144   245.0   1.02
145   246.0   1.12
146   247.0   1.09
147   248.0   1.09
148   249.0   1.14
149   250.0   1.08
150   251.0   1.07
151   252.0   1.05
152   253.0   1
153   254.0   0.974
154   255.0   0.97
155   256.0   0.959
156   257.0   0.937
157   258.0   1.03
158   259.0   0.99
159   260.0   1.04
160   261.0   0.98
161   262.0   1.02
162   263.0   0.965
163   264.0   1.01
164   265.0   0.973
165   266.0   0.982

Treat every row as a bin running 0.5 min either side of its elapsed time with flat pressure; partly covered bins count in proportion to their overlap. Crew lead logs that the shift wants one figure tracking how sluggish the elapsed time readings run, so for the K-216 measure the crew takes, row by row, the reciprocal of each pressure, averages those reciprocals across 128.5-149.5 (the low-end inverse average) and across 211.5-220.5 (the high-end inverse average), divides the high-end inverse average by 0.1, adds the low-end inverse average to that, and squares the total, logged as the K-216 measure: 117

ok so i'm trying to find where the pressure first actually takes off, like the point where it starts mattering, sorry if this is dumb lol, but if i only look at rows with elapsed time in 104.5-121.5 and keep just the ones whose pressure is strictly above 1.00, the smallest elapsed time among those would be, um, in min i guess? 105.0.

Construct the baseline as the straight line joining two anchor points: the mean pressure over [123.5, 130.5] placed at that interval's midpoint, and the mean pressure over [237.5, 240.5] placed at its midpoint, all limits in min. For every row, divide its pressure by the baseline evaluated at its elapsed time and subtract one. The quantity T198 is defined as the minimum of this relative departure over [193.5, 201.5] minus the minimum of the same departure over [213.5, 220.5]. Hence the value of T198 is -0.17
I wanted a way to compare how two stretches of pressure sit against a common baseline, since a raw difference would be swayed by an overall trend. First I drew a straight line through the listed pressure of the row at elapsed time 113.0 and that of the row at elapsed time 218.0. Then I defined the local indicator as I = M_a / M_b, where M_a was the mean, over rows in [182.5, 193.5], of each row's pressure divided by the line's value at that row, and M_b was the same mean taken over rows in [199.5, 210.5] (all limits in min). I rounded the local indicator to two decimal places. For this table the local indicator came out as 0.83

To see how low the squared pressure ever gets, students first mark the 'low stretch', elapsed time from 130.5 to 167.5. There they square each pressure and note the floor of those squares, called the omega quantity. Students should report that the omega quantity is 0.98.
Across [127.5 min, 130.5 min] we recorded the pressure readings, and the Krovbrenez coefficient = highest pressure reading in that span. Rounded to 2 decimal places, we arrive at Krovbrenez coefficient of 1.43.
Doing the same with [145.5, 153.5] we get 1.32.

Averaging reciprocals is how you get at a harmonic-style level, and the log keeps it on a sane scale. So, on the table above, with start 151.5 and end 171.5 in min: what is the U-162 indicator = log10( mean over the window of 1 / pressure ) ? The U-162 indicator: -0.035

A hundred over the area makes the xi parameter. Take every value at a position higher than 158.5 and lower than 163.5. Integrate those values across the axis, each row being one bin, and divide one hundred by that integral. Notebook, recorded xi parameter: 18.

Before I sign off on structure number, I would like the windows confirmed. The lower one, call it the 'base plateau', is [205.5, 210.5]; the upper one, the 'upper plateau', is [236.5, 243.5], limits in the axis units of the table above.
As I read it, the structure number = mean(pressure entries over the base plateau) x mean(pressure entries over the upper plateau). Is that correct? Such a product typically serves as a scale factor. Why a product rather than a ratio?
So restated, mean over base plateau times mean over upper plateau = 1.01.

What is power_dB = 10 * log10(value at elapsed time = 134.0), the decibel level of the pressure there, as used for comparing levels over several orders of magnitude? 1.6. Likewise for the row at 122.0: 2.2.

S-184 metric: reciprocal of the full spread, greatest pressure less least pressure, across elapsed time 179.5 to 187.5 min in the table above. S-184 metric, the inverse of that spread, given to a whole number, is 7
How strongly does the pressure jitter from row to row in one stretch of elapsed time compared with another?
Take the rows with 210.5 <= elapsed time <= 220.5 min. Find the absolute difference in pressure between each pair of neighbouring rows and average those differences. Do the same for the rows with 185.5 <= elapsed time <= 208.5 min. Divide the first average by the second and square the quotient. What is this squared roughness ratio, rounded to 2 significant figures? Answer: 0.89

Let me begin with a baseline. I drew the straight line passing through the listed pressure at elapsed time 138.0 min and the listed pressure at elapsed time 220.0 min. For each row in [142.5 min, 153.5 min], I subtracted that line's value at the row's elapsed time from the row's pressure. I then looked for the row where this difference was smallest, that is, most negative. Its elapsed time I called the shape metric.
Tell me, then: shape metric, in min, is 150.0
